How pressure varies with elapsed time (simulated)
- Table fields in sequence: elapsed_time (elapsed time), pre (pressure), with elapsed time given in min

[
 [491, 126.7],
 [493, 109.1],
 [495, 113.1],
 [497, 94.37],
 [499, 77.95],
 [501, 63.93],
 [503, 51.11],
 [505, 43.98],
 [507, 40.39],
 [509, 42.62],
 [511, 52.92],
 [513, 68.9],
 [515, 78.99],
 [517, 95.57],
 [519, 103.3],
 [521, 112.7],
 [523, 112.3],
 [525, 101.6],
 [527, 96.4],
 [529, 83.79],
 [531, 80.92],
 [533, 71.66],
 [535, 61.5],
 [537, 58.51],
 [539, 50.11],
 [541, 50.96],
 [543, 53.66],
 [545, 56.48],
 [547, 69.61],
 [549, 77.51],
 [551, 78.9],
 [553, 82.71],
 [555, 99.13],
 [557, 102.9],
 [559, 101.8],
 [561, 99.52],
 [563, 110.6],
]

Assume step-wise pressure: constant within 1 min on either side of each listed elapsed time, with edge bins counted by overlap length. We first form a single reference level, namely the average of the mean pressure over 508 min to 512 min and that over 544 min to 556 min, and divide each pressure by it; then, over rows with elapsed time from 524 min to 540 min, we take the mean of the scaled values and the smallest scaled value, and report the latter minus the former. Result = -0.41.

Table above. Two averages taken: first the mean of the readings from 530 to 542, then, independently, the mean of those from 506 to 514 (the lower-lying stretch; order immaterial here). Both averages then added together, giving 113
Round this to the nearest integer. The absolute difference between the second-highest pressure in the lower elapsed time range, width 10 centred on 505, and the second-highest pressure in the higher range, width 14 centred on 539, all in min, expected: 10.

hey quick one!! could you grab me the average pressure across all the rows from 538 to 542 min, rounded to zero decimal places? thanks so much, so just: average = 51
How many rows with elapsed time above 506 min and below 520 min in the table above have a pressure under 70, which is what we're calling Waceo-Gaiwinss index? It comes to 4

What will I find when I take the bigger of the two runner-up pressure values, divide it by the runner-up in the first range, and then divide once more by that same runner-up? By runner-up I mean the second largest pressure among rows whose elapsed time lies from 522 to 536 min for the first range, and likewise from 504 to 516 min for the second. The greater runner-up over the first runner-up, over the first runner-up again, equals 0.0098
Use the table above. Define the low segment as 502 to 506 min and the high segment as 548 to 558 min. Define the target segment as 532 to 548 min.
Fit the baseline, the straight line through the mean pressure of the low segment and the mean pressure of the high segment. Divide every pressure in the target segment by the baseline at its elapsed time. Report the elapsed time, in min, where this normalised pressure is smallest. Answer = 541 min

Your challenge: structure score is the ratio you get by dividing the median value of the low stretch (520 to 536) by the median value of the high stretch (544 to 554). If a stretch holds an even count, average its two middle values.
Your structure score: 1.2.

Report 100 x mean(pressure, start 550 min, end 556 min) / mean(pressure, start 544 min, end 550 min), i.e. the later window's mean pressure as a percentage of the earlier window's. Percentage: 128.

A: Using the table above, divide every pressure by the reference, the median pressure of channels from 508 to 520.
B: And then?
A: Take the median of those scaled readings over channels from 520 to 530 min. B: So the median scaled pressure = 1.4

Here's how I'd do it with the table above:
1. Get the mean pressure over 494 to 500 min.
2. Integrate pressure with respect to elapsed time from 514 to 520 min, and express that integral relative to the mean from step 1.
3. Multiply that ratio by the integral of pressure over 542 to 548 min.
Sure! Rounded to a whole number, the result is 2100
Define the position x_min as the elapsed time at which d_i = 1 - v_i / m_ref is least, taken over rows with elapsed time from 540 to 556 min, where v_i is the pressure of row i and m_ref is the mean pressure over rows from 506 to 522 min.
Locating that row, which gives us 555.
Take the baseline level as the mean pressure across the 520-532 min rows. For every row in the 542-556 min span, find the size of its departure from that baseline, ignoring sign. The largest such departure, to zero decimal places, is 44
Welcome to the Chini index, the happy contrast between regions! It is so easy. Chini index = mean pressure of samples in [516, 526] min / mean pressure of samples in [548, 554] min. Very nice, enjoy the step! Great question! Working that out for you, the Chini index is 1.32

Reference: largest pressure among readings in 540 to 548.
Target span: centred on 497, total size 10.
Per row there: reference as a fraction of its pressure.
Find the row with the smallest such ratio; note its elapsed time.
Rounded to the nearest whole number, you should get 495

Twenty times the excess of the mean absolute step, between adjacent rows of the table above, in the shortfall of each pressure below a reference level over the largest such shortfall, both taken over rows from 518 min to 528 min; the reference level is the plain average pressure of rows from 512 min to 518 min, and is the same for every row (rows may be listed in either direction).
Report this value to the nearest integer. 433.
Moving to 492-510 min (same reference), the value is -618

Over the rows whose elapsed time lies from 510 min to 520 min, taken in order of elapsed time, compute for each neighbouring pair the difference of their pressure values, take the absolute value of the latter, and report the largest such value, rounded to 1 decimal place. 16.6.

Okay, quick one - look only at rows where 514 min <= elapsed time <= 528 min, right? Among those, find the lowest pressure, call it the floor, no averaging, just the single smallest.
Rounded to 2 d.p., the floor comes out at 78.99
